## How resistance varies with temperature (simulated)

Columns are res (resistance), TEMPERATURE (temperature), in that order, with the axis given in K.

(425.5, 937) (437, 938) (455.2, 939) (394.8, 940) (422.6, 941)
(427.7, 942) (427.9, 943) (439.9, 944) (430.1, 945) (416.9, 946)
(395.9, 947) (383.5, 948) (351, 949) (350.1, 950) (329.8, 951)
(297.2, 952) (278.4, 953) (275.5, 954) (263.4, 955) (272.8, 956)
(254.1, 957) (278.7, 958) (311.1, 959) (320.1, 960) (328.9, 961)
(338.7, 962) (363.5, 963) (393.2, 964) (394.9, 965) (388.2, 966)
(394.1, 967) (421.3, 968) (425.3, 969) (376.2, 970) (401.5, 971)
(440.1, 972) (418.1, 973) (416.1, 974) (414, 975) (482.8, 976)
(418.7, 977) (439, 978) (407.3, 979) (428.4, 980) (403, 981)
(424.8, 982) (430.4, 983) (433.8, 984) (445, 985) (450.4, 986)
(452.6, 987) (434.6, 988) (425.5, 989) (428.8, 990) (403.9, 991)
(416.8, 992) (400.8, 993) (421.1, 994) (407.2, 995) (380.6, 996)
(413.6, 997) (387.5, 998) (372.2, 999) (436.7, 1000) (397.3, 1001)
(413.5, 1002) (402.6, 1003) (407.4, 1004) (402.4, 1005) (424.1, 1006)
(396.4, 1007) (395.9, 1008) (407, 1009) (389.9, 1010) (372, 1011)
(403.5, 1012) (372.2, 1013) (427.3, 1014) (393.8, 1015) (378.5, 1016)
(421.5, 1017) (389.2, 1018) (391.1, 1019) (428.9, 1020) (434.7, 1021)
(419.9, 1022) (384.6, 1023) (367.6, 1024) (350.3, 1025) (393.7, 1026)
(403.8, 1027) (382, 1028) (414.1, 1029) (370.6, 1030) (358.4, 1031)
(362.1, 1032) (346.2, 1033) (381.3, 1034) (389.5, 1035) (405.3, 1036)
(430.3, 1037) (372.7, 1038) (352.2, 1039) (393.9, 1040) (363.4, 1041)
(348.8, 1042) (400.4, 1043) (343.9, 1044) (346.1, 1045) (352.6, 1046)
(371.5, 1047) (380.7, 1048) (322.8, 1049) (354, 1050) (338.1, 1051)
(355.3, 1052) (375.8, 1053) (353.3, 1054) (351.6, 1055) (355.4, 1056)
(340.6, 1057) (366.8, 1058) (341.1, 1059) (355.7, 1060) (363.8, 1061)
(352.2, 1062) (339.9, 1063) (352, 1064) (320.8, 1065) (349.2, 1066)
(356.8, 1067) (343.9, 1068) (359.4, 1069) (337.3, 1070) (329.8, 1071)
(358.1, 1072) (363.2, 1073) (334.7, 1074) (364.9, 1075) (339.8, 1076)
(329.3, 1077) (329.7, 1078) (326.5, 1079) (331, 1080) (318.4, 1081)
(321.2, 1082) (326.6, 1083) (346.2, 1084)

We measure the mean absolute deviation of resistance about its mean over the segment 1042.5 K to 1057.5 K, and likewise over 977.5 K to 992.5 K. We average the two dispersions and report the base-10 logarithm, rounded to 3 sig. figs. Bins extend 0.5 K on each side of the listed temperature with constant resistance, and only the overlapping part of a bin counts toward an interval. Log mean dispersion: 1.11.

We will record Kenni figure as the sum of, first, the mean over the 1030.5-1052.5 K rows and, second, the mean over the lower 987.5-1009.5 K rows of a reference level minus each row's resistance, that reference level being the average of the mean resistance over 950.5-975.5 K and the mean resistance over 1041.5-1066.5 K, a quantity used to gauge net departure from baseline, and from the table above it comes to -70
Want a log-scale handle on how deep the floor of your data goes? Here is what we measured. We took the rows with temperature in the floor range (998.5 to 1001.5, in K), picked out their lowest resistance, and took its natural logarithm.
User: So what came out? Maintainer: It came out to 5.92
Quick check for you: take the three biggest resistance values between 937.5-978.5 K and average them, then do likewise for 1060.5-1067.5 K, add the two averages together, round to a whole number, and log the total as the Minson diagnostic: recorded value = 817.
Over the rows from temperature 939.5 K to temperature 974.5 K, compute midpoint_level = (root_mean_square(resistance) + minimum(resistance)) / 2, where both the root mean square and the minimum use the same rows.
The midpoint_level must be 312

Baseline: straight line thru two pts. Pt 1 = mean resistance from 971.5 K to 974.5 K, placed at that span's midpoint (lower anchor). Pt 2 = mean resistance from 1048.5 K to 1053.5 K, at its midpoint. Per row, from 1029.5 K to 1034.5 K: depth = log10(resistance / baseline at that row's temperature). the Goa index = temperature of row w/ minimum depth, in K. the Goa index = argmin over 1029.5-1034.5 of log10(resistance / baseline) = 1033 K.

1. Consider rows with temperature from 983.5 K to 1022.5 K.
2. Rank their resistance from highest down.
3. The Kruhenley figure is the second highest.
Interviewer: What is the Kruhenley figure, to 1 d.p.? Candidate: 450.4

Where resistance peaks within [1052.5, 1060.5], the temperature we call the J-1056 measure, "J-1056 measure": 1053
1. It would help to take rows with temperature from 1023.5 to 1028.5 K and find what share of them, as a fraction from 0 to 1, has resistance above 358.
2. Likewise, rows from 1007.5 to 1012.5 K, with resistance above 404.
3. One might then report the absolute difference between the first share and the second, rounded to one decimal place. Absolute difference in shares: 0.6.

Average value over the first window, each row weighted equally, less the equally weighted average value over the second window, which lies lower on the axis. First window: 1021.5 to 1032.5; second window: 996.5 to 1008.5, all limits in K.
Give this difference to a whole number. -22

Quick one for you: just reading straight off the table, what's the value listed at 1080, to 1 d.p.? 331.0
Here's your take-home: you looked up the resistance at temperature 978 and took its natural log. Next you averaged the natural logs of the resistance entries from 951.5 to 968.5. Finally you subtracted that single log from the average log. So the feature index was -0.305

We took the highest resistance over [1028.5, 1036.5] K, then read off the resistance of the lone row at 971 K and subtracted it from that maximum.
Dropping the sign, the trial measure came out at 13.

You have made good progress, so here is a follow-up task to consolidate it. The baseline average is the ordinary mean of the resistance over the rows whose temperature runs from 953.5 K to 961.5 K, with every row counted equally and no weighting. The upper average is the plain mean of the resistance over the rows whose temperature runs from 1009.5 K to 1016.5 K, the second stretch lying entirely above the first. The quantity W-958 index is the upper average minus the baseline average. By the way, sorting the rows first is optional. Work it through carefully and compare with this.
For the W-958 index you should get 103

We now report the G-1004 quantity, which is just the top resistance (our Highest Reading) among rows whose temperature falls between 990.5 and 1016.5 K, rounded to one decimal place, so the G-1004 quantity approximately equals 436.7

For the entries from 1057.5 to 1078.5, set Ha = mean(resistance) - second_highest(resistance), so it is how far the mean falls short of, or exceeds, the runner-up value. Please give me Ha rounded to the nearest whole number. -18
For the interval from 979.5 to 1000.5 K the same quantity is -31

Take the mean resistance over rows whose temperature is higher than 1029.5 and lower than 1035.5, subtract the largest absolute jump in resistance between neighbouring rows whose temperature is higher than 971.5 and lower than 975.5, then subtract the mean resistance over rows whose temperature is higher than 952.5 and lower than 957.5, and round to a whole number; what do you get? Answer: 77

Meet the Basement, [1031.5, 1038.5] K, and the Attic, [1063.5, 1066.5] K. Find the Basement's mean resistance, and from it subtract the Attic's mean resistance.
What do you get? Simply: 43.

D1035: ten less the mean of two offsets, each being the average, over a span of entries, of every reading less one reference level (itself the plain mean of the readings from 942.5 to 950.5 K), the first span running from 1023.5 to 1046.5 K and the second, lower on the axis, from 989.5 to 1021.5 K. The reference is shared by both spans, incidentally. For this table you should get 20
